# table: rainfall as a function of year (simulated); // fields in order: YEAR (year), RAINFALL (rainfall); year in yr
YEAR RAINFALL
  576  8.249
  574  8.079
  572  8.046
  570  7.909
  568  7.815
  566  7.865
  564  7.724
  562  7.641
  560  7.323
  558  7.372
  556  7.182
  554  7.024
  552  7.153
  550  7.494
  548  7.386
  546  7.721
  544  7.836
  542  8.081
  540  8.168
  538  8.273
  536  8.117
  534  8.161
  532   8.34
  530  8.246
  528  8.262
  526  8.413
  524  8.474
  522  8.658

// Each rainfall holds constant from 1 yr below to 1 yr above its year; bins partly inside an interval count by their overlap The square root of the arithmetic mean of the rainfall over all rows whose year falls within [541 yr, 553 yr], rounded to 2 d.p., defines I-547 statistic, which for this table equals 2.76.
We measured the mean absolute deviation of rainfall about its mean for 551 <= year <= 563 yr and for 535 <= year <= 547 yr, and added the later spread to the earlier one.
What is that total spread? 0.33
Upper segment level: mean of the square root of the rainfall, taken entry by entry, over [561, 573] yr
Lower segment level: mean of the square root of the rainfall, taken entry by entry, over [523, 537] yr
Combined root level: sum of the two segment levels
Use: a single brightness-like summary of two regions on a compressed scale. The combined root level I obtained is 5.68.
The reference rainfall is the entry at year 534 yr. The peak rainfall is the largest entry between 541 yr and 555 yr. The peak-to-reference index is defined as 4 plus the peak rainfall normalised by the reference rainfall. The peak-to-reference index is 4.99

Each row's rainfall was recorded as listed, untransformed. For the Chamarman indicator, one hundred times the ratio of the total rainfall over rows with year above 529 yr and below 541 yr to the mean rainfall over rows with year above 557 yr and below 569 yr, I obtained 647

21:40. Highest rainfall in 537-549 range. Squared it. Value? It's 68.4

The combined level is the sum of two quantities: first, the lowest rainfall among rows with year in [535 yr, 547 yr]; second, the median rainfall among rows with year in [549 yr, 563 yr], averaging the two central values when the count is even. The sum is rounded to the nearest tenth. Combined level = 15.0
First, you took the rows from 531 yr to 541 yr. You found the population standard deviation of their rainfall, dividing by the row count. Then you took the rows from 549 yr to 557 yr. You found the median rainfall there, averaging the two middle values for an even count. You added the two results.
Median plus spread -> 7.25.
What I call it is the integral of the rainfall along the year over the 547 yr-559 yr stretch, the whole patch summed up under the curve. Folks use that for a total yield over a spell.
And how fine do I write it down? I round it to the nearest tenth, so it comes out 87.2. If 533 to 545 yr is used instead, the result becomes 97.3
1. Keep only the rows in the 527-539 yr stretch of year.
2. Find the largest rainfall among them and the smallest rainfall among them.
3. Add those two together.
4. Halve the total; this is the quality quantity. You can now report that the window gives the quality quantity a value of 8.23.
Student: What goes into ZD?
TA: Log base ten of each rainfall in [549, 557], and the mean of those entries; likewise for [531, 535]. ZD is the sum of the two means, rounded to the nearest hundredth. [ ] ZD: 1.77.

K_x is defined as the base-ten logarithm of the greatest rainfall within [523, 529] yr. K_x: 0.928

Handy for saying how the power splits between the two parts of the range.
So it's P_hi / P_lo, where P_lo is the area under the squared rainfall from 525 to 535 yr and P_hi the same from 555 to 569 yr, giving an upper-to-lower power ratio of 1.2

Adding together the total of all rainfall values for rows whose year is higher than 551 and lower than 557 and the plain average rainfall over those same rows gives 28.5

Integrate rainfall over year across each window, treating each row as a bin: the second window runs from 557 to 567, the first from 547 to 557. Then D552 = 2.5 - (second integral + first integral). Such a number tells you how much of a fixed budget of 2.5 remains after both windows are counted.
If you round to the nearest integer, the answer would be -146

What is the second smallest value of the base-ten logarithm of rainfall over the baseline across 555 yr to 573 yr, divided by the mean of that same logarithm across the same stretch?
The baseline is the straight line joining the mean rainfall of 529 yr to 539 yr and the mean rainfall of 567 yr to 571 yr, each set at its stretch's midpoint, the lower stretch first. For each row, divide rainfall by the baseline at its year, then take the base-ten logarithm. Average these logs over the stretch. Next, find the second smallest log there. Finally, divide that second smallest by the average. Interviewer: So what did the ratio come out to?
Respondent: 2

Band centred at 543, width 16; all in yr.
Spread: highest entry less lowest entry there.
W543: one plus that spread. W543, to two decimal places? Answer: 1.89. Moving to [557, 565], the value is 1.40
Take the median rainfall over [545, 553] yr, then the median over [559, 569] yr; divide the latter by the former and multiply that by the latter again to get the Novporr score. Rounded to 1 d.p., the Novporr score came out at 8.0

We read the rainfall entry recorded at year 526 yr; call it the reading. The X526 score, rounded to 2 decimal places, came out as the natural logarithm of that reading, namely 2.13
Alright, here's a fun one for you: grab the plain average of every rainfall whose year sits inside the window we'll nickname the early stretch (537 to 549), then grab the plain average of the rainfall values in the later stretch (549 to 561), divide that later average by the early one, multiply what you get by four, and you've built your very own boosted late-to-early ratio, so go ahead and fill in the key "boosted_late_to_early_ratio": 3.67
